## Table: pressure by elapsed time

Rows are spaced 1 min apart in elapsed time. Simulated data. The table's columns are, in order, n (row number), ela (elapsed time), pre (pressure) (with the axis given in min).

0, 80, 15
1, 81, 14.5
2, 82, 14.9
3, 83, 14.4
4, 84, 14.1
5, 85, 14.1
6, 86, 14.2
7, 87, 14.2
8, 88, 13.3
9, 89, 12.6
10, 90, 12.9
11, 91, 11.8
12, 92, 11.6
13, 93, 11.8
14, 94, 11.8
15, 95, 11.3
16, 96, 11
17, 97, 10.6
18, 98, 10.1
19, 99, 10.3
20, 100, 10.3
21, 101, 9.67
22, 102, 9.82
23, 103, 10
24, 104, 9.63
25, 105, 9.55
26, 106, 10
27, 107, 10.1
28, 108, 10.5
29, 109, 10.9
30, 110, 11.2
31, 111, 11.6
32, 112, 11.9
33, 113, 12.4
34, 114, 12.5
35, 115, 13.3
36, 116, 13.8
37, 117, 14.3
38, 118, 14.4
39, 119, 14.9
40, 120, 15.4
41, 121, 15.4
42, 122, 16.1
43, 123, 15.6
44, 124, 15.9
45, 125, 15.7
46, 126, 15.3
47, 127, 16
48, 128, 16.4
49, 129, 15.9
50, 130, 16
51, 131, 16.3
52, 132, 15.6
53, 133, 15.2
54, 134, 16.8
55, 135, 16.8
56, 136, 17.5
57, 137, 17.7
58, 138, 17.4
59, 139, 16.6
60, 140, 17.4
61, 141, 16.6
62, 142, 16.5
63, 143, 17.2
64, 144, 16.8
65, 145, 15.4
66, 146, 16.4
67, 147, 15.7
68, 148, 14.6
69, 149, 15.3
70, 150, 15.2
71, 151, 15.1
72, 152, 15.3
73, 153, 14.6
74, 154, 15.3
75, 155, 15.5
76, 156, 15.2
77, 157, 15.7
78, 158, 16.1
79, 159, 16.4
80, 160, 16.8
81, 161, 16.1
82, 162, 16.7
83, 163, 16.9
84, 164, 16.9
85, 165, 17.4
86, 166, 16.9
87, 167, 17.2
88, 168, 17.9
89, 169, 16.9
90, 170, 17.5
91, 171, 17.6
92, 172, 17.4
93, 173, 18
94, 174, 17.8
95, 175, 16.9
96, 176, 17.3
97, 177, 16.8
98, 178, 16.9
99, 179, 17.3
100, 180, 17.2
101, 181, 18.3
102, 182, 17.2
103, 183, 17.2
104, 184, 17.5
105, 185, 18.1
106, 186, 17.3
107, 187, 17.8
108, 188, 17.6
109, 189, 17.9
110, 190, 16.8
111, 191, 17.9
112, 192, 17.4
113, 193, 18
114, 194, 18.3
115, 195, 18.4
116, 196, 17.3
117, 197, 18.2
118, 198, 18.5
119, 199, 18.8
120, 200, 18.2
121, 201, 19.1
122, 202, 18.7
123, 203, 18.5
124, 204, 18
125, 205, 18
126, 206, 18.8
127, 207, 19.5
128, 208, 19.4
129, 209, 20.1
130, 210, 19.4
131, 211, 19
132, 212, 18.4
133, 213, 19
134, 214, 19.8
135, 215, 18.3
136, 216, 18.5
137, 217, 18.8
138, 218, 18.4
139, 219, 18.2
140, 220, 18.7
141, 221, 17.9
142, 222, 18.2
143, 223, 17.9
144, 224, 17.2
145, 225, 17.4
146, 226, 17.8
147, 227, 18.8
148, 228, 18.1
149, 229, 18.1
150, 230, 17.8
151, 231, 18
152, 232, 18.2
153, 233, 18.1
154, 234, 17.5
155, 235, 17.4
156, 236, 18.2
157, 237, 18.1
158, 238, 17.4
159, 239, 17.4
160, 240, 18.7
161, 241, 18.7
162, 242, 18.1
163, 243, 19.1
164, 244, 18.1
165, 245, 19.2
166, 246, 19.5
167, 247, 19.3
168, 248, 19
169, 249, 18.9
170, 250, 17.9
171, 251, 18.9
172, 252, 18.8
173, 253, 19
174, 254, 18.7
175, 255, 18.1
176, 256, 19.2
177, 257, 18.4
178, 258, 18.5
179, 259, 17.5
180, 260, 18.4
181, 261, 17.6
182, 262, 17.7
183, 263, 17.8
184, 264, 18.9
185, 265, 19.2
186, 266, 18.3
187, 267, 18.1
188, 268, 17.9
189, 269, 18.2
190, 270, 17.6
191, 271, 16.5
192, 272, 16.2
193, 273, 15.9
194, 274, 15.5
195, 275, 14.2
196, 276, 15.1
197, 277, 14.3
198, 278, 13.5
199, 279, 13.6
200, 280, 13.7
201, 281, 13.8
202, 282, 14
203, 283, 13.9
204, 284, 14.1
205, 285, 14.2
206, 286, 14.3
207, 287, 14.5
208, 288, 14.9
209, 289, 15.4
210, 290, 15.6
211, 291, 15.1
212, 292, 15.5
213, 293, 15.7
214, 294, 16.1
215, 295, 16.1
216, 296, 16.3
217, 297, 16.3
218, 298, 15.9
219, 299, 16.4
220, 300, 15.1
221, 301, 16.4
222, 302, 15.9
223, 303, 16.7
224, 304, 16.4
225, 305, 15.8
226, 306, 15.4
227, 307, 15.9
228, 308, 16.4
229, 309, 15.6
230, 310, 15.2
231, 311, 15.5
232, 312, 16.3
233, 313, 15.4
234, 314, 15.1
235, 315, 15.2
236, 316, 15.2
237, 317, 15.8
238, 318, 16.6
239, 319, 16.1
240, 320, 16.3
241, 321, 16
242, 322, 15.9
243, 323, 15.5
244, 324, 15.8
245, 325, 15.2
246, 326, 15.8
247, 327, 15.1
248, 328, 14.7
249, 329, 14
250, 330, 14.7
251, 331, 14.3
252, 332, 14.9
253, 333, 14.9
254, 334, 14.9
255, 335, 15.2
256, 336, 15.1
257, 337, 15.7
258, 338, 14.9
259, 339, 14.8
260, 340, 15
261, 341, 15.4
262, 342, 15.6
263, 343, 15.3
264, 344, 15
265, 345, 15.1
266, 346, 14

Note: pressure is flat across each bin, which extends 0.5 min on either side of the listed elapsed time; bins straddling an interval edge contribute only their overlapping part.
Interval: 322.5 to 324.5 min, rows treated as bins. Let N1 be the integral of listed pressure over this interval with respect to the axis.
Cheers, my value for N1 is 31.3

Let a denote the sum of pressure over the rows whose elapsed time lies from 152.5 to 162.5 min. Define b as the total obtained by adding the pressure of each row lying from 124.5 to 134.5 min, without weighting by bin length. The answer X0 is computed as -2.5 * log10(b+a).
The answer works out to -6.255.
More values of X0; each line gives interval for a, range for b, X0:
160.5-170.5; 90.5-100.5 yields -6.122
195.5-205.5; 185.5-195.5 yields -6.393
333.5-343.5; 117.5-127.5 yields -6.216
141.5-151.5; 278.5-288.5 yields -6.190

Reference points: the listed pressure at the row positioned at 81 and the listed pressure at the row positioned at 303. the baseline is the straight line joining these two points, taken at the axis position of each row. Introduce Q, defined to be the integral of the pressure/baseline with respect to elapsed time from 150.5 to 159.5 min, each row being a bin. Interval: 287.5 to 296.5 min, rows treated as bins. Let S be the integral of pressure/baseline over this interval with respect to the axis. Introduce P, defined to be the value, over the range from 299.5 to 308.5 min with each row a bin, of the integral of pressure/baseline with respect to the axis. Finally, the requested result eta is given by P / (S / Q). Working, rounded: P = 8.6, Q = 9.1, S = 8.5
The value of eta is 9.3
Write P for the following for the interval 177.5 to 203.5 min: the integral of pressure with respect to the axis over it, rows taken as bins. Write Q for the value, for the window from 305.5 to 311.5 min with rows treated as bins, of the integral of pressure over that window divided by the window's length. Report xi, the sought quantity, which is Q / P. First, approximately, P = 464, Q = 15.7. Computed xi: 0.034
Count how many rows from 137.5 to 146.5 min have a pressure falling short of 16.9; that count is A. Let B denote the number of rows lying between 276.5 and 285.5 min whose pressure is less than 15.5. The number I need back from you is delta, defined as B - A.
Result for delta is 3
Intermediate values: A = 6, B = 9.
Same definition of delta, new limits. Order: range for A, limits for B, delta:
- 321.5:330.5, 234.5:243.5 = -9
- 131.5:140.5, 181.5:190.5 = -5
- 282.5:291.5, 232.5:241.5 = -9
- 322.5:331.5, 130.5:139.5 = -8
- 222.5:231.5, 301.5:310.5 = 2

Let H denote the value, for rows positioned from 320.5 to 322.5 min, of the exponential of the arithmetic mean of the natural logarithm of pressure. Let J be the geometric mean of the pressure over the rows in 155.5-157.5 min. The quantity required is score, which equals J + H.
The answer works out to 31.4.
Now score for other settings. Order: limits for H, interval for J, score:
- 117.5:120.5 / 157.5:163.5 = 31.4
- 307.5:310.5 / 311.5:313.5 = 31.6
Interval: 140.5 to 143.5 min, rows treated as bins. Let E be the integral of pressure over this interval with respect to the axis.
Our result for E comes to 50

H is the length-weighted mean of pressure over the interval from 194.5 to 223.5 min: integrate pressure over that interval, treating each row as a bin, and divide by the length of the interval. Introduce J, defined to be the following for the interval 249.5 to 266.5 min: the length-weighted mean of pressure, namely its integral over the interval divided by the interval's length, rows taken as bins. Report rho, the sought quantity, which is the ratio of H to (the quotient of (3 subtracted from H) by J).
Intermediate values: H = 18.6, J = 18.4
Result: 22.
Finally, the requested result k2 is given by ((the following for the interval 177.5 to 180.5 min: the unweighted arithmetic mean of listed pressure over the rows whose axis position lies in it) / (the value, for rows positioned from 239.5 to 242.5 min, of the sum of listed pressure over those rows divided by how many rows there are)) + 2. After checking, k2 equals 2.93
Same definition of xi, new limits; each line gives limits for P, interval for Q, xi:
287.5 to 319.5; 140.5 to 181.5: 0.033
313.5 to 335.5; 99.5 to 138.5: 0.041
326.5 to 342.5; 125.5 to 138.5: 0.068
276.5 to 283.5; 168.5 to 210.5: 0.185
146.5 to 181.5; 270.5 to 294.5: 0.026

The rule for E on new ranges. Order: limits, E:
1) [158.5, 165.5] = 117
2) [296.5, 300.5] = 64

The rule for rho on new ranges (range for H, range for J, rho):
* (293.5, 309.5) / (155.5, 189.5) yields 21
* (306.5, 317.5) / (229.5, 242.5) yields 22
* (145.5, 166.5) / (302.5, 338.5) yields 19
